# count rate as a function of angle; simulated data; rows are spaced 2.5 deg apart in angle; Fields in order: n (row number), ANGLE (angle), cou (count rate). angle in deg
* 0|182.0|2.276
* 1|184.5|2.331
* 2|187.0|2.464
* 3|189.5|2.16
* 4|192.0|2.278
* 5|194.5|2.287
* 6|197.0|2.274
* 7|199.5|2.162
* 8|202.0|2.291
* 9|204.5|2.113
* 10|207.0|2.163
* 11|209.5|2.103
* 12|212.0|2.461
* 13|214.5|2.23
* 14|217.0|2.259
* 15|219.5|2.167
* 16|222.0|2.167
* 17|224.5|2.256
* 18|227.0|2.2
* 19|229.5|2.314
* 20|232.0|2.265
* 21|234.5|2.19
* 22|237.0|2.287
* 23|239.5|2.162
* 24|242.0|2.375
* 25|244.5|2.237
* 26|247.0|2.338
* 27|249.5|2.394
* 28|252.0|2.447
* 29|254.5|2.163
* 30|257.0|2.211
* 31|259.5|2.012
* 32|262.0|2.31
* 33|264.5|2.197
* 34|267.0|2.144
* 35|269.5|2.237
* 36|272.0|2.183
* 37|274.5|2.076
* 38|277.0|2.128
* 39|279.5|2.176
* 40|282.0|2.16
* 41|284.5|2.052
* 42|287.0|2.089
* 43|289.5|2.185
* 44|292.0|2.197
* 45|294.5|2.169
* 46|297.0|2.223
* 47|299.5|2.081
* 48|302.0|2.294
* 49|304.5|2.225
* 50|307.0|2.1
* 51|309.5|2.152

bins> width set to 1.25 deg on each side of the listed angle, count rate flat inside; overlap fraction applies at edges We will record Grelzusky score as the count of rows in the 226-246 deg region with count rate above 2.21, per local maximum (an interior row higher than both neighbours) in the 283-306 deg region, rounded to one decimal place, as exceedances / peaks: 1.7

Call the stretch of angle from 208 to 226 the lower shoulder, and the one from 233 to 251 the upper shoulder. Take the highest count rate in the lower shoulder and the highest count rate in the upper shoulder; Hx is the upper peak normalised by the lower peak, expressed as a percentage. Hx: 97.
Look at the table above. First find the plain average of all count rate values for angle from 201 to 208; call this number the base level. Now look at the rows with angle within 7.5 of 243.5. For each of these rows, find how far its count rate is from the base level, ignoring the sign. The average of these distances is 0.12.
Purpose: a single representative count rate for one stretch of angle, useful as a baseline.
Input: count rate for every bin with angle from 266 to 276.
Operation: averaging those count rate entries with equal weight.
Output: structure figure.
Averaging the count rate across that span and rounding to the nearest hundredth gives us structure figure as 2.16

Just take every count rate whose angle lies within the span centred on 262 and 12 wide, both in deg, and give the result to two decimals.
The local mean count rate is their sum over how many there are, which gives 2.17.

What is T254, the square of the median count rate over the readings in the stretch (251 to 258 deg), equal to 4.9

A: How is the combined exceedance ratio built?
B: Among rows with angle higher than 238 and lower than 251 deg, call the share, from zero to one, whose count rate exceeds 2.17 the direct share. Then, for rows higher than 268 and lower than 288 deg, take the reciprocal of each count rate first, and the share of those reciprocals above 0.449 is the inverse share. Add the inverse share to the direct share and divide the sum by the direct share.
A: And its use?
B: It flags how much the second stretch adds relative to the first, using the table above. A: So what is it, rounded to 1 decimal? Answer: 2.1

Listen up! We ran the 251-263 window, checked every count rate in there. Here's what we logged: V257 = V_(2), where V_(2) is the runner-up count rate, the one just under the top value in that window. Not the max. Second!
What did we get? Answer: 2.31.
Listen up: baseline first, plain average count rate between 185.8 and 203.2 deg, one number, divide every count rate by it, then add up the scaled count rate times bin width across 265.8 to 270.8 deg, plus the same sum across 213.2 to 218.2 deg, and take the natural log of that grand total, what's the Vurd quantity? 2.28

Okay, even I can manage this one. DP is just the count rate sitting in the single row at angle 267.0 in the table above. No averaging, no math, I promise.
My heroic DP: 2.144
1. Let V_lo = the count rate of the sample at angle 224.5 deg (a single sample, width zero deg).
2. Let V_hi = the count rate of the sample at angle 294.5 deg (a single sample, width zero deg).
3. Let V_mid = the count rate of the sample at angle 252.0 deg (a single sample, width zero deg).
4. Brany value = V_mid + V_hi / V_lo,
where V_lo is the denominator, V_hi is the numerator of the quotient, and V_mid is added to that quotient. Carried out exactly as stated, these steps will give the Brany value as 3.41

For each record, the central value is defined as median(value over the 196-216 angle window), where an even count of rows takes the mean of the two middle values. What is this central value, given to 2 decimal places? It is 2.20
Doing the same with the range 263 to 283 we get 2.17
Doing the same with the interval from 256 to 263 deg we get 2.21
